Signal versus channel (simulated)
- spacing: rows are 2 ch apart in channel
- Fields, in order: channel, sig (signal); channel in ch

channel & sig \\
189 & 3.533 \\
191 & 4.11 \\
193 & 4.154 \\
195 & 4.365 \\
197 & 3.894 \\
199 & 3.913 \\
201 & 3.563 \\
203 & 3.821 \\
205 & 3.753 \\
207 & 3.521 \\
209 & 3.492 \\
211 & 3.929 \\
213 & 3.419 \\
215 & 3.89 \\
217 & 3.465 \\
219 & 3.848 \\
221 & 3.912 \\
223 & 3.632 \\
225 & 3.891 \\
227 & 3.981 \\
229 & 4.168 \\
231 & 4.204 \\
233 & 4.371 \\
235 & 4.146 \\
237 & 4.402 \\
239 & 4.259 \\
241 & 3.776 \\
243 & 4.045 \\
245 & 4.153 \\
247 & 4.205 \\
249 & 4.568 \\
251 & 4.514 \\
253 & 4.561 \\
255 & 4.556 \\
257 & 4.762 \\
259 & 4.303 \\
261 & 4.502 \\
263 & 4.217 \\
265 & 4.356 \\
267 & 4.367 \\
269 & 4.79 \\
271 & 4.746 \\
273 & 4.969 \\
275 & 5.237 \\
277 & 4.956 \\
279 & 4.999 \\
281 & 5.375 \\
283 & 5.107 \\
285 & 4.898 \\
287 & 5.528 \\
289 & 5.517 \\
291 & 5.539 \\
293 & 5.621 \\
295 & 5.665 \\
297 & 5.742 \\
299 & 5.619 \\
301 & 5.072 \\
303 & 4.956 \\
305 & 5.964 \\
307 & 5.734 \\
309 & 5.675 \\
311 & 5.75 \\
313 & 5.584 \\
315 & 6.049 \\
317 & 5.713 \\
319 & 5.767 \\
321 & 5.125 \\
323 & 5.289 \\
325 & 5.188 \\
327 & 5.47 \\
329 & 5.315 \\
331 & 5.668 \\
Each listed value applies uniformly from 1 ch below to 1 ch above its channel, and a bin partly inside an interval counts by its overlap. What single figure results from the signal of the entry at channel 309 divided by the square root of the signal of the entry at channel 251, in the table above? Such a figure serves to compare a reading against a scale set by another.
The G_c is 2.7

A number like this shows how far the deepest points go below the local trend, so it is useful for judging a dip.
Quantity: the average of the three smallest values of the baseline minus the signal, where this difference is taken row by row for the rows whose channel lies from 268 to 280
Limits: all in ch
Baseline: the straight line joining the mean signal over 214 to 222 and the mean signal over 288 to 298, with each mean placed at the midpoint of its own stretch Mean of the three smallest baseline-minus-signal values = 0.11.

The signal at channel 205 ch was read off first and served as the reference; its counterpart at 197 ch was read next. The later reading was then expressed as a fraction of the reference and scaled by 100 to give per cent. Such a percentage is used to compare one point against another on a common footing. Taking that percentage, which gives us 104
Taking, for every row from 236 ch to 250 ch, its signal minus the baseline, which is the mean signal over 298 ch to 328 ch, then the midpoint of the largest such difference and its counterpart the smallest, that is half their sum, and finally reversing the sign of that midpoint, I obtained 1.36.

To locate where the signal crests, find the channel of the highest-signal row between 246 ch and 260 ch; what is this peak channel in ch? 257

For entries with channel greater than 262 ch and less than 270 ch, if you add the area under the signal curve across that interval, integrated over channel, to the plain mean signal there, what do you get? 40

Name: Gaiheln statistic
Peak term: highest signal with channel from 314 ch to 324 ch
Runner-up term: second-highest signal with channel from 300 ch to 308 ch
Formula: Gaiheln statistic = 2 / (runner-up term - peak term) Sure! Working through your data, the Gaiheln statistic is -6.3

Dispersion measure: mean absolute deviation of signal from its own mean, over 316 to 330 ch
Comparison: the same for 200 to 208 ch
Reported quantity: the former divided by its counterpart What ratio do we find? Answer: 1.7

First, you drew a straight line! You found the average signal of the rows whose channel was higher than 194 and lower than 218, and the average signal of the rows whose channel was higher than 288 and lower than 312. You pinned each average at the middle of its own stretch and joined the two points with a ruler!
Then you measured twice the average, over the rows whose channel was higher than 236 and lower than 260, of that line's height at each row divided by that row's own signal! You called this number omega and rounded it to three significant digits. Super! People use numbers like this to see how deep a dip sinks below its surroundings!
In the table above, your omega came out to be 2.11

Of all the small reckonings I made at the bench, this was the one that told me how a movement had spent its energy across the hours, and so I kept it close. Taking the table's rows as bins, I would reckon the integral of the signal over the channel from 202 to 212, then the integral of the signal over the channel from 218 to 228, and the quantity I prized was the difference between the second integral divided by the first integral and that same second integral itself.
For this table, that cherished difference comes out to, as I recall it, -37.5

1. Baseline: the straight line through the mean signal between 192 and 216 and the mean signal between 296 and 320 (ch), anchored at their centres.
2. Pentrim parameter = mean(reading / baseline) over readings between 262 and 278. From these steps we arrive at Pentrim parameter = 0.95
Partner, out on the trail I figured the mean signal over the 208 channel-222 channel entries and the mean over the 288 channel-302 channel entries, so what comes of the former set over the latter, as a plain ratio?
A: 0.67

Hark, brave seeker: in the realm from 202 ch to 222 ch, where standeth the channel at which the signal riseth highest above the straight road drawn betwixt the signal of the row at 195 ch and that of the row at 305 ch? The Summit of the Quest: 203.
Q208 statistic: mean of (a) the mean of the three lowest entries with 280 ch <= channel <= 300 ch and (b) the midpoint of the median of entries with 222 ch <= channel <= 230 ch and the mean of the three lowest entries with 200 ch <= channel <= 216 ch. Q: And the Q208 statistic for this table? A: 4.42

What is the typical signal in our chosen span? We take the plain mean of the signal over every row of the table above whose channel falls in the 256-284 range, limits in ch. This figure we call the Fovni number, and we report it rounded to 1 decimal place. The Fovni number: 4.8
